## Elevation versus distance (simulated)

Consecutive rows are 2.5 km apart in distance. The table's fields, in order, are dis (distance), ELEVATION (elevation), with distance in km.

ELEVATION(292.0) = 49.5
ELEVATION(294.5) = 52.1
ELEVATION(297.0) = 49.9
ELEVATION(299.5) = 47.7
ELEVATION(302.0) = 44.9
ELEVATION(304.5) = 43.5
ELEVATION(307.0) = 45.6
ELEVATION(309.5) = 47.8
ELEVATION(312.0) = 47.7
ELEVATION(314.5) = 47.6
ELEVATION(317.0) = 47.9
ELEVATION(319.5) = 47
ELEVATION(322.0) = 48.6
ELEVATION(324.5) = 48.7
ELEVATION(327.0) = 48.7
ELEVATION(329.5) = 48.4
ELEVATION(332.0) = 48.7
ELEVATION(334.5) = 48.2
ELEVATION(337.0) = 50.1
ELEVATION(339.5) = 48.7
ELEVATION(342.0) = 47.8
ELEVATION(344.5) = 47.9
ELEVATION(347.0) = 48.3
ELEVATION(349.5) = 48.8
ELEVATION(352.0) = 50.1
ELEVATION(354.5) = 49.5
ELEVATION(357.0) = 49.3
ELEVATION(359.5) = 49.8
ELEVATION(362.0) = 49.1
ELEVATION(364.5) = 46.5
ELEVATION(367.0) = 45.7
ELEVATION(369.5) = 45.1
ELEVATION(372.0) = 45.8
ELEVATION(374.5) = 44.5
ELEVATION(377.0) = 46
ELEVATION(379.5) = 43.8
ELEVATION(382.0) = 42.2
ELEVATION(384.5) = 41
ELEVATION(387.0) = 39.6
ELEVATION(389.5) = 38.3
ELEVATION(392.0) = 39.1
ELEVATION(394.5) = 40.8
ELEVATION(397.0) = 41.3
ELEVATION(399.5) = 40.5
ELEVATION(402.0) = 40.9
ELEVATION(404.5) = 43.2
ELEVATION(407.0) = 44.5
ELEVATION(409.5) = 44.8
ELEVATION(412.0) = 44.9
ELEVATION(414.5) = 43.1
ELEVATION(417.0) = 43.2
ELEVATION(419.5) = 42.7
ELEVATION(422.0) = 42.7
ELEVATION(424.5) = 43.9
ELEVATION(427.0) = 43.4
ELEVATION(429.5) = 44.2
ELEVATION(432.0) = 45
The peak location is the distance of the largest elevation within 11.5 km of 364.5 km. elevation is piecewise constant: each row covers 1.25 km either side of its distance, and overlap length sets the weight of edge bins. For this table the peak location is 359.5 km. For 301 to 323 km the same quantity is 322.0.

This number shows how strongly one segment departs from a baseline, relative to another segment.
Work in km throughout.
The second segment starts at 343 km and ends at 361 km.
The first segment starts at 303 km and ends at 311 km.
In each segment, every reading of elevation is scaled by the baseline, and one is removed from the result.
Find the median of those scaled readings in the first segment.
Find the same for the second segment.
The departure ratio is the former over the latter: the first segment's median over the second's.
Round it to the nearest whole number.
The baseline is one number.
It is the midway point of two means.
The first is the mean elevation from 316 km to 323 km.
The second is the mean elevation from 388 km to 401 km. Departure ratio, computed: 0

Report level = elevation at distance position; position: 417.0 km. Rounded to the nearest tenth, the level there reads 43.2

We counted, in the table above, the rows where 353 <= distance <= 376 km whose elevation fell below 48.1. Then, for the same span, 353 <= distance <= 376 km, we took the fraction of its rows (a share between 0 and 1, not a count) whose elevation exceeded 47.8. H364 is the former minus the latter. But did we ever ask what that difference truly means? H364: 4.6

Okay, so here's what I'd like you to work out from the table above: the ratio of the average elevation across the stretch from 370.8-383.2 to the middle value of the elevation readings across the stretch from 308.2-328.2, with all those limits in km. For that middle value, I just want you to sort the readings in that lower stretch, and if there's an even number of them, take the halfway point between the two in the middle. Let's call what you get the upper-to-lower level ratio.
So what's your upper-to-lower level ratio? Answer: 0.929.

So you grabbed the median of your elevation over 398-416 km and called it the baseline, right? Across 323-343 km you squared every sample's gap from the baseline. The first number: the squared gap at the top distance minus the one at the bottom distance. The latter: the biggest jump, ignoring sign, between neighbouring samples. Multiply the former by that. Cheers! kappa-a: -206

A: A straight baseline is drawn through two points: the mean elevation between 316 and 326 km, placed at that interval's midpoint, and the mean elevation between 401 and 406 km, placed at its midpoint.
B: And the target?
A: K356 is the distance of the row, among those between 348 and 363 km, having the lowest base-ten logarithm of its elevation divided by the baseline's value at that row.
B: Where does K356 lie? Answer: 349.5 km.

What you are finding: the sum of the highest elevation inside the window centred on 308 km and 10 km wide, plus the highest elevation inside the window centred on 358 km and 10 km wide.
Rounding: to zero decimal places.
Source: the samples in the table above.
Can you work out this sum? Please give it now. 98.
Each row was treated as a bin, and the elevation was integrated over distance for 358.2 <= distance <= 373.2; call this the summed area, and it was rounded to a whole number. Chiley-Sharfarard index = 705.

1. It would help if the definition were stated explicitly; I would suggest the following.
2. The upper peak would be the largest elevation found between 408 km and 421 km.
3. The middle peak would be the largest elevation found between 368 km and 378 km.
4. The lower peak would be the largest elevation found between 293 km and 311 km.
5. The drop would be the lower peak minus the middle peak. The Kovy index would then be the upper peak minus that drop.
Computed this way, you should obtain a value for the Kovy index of 38.8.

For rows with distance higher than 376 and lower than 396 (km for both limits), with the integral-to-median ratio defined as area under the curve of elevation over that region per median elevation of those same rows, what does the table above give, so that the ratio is 20.2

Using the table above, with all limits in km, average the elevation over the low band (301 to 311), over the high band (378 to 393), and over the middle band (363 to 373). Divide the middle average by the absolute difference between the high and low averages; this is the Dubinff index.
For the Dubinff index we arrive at 10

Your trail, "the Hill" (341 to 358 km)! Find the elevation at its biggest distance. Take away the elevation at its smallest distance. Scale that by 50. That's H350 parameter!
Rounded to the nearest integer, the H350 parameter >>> 75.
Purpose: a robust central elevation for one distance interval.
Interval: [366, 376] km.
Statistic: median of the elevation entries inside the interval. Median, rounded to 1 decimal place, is 45.4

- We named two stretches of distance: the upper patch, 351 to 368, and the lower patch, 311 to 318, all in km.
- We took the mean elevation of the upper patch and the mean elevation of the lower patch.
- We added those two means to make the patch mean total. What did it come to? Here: 96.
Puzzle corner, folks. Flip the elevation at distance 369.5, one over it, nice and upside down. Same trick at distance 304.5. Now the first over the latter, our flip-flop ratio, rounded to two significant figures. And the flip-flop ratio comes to 0.96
